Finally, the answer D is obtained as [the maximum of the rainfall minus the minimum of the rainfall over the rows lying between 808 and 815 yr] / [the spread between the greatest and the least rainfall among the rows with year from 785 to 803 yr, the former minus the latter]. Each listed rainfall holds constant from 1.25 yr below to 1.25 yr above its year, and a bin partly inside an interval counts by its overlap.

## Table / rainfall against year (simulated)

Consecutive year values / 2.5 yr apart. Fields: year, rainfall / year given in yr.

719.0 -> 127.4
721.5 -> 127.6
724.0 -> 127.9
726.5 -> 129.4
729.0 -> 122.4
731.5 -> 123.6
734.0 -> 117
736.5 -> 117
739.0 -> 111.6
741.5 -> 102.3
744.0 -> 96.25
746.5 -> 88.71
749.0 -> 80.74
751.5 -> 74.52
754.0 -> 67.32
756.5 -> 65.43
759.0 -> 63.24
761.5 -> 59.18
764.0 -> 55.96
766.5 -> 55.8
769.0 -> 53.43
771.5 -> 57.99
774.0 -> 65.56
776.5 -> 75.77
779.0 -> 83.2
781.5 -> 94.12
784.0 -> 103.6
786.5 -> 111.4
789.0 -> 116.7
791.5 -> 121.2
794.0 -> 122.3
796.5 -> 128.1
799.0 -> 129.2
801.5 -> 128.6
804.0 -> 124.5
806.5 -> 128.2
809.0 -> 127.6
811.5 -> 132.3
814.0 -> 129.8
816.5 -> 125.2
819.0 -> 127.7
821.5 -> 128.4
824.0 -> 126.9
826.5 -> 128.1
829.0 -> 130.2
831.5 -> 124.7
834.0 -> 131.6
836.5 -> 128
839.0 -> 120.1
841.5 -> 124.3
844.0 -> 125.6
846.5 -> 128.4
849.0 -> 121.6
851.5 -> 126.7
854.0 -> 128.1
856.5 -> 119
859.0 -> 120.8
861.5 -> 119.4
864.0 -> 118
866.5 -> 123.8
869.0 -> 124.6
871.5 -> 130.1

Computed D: 0.3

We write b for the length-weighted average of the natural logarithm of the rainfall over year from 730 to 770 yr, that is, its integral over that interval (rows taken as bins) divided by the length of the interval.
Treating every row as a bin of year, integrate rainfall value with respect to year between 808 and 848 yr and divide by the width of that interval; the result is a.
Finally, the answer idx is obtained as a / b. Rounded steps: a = 127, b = 4.4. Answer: 29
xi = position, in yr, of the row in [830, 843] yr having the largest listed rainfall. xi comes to 834.0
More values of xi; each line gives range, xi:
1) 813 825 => 814.0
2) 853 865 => 854.0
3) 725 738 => 726.5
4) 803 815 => 811.5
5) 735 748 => 736.5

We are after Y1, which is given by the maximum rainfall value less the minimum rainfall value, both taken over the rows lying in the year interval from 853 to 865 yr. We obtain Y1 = 10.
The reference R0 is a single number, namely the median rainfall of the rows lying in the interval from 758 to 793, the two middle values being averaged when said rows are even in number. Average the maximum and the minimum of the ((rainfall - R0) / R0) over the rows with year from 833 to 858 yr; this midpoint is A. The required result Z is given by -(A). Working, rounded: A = 0.77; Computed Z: -0.8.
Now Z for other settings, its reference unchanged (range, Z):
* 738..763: -0.2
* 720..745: -0.6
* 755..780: 0.0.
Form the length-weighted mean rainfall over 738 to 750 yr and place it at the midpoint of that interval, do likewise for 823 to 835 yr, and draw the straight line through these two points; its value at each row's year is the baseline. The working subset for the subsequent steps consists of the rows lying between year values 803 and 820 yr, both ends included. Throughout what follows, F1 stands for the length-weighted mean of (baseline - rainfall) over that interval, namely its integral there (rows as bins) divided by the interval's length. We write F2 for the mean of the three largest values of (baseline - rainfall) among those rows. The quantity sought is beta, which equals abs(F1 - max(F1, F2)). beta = 2.8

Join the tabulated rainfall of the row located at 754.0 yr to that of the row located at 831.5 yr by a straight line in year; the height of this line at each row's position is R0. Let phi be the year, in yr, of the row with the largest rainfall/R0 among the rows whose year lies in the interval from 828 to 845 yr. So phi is 829.0 yr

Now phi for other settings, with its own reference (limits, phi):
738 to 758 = 739.0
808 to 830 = 811.5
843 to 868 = 846.5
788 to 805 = 796.5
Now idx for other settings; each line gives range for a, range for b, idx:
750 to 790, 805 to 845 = 15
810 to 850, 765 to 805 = 28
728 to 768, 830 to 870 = 18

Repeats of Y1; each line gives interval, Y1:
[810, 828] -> 7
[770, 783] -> 36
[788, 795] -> 6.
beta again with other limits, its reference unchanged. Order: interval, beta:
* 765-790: 22.2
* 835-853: 3.2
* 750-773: 8.8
